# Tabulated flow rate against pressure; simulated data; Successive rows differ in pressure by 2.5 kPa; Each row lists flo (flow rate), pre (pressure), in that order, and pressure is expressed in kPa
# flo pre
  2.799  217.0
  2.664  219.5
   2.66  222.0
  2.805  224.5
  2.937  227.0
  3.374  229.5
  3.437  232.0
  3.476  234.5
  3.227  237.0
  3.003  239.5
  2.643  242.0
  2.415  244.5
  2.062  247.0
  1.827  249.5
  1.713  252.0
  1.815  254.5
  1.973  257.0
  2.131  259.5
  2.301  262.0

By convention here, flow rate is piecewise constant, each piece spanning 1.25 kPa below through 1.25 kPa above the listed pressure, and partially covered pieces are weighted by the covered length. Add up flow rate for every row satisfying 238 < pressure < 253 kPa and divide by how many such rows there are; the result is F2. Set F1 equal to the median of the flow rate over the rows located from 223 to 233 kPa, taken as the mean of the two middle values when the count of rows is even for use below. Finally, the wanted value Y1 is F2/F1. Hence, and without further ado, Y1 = 0.7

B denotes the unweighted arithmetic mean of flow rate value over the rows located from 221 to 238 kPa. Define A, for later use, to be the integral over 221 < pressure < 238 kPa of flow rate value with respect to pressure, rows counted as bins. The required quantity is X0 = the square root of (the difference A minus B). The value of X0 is 7.1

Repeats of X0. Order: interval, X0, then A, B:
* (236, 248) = 5.4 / 32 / 2.7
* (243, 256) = 4.9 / 26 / 2.0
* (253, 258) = 2.7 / 9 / 1.9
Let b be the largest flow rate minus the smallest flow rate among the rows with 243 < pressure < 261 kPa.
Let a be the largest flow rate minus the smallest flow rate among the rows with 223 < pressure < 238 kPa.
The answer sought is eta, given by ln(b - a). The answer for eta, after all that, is -3.5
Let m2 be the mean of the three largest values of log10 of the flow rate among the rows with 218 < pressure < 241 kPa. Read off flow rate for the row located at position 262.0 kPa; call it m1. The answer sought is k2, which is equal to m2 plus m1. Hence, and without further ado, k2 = 2.84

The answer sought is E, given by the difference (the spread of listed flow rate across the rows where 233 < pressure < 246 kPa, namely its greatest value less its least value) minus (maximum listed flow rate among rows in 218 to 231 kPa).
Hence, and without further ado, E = -2.31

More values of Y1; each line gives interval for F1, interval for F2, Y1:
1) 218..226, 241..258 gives 0.8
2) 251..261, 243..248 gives 1.2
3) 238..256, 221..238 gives 1.5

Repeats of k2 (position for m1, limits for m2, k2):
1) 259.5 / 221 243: 2.67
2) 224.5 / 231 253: 3.33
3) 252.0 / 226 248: 2.25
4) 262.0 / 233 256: 2.81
